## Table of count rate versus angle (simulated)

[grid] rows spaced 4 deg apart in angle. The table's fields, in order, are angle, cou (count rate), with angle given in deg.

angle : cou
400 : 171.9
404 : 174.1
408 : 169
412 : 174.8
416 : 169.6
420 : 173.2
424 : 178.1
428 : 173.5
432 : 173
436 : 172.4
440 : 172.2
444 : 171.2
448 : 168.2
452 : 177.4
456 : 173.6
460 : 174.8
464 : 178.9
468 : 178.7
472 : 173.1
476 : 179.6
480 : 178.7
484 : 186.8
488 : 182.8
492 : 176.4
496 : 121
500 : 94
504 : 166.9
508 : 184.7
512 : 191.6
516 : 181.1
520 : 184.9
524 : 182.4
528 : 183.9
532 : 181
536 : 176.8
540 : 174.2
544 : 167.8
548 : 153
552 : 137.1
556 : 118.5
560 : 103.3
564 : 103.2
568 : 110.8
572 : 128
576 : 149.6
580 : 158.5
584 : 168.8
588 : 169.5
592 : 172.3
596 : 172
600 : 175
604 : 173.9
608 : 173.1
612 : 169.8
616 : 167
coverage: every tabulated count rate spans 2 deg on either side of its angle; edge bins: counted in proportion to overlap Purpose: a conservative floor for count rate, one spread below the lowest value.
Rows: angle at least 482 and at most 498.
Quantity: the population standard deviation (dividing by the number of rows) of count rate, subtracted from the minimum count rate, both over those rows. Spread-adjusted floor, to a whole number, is 94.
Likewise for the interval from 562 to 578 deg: 85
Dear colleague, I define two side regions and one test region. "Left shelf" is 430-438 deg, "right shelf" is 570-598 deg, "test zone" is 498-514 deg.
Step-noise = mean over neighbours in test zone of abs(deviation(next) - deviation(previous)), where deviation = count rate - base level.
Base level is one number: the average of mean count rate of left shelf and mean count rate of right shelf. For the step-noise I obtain 33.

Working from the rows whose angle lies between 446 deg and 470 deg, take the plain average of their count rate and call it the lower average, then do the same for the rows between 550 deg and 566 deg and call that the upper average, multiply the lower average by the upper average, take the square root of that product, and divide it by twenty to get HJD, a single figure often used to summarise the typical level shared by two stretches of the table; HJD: 7.11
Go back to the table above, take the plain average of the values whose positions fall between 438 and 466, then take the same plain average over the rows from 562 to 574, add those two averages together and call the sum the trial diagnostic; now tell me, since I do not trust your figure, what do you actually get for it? 288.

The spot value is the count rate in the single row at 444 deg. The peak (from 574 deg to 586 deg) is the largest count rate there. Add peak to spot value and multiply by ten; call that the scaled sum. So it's 3400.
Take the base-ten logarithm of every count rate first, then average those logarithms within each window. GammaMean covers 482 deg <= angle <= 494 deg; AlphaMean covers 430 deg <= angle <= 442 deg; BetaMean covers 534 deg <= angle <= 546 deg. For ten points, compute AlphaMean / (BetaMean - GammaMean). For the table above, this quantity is -101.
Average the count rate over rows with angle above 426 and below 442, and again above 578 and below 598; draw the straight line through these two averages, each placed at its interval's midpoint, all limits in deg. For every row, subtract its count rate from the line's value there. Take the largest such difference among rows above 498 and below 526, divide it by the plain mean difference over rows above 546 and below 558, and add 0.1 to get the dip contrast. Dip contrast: 2.4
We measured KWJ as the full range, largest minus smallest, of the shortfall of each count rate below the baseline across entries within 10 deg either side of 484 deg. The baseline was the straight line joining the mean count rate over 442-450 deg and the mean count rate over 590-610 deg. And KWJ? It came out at 11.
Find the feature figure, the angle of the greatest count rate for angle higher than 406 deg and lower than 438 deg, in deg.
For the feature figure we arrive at 424 deg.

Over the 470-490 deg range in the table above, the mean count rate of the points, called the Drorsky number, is 180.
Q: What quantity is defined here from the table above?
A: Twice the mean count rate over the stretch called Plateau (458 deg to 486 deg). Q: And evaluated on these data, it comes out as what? 357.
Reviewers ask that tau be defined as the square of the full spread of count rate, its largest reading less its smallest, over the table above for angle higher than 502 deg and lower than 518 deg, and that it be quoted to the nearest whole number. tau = 610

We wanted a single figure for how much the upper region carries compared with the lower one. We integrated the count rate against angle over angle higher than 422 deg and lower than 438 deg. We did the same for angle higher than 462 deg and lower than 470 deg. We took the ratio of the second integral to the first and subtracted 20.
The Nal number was -19.5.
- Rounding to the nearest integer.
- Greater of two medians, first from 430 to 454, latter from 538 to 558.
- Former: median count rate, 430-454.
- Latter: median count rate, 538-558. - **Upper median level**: 172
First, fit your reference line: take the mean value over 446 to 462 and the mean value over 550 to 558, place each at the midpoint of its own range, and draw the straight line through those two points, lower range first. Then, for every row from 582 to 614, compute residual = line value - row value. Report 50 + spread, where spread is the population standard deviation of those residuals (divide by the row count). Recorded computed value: 55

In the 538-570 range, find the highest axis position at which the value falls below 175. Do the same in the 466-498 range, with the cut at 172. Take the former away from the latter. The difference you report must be -72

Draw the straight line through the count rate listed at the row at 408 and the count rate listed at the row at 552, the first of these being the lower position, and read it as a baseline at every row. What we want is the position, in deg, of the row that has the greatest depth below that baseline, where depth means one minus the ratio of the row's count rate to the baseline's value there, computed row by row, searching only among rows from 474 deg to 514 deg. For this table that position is 500 deg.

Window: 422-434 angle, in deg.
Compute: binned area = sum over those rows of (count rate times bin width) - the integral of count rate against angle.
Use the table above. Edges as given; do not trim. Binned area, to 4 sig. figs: 2098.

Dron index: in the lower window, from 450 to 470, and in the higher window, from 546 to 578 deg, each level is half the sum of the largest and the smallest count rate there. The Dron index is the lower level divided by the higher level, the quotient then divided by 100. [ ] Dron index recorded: 0.0138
